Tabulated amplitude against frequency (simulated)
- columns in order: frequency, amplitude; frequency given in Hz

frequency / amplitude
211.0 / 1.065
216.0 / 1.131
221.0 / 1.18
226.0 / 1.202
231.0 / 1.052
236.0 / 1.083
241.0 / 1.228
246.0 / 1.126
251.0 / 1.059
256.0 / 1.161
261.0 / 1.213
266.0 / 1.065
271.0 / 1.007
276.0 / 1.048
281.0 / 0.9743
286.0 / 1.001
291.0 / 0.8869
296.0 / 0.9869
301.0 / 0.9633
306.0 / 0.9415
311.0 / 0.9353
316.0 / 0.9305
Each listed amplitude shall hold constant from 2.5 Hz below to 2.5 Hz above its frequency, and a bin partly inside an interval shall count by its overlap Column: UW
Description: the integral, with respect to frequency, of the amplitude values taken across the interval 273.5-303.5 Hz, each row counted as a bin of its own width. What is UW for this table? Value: 29.3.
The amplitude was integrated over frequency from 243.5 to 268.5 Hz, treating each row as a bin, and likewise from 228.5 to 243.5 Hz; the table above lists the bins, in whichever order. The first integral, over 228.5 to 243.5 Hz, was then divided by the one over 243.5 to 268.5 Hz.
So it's 0.6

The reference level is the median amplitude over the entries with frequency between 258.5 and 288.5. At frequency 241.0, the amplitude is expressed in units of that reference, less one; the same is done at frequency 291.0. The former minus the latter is 0.33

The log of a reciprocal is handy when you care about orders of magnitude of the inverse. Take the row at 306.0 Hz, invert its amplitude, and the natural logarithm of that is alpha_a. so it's 0.06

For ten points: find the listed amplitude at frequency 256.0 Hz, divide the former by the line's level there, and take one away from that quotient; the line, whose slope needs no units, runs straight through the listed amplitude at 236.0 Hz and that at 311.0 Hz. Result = 0.11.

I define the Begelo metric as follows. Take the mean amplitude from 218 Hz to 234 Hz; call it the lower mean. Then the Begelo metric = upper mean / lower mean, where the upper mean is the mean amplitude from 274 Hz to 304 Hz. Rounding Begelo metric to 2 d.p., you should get 0.85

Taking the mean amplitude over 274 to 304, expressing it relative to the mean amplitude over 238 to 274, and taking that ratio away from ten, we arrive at 9.13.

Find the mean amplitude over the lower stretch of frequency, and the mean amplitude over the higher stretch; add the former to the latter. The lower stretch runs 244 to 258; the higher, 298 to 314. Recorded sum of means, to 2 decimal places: 2.06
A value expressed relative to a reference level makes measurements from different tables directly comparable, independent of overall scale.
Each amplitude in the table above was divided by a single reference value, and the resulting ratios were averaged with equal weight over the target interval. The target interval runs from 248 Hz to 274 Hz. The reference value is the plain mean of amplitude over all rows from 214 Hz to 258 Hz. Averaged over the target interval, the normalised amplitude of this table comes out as 0.97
